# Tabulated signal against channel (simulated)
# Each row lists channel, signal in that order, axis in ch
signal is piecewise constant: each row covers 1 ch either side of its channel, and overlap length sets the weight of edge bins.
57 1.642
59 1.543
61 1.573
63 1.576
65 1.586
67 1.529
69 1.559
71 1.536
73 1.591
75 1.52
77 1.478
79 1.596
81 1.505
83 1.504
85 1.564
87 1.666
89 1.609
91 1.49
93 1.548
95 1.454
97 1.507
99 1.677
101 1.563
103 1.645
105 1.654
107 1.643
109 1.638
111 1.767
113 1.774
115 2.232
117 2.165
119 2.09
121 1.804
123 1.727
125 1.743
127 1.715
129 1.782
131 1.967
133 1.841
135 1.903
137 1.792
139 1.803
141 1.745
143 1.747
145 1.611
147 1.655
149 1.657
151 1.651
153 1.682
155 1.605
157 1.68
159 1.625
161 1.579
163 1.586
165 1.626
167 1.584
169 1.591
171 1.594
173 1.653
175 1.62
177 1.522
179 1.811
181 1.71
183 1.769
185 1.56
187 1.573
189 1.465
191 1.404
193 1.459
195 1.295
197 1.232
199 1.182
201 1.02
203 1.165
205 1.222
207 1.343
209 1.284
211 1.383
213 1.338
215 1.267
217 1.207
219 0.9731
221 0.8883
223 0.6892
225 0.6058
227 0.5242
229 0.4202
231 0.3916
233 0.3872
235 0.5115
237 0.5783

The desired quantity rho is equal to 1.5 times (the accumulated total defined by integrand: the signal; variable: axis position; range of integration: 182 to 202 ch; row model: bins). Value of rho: 42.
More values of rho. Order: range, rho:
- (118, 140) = 61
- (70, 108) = 89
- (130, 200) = 170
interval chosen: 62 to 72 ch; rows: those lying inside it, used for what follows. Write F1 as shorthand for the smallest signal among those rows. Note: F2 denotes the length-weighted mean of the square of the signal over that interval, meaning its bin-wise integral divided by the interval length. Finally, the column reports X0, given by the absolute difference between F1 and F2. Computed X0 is 0.90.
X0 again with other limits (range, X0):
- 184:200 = 0.79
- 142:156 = 1.15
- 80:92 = 0.94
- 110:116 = 1.98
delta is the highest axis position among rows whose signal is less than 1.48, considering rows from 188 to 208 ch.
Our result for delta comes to 207 ch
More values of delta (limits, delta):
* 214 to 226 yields 225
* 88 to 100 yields 95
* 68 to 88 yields 77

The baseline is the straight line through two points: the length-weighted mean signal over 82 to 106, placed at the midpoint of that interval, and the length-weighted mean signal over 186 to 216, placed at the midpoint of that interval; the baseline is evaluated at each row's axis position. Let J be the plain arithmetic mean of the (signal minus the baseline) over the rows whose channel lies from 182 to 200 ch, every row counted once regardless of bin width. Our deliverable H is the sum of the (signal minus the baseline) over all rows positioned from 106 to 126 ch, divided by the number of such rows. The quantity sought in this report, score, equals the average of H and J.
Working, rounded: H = 0.3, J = 0.10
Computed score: 0.2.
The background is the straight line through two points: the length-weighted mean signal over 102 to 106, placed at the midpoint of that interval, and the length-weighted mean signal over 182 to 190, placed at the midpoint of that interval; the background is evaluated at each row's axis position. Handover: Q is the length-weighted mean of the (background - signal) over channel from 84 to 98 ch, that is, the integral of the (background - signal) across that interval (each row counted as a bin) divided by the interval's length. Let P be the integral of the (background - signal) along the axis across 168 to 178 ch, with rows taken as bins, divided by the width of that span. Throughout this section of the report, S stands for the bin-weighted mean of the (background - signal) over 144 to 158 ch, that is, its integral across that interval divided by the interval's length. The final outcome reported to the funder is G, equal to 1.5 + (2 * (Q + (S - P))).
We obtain 1.65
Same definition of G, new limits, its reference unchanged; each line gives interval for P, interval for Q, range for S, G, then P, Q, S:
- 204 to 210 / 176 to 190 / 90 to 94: 1.12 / 0.29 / -0.04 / 0.14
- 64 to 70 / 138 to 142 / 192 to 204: 1.68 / 0.12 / -0.15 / 0.36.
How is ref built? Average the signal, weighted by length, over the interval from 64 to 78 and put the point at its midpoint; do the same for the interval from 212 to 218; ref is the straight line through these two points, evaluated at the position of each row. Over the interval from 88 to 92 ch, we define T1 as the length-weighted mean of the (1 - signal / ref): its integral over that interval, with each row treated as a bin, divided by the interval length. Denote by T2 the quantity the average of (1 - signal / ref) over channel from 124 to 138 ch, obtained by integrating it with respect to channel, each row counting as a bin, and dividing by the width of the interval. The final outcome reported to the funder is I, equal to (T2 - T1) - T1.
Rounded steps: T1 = -0.028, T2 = -0.3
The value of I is -0.2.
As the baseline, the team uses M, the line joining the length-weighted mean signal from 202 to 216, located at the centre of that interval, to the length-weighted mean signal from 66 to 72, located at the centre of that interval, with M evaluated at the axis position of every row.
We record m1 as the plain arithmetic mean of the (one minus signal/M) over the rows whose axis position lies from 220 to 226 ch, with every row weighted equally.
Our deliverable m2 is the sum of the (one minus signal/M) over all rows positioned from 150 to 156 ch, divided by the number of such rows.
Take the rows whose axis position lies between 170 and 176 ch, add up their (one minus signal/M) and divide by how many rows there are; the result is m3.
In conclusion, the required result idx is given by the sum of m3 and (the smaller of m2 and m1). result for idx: -0.39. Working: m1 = 0.42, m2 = -0.19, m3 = -0.20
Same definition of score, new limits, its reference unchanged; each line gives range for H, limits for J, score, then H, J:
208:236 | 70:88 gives -0.2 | -0.4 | -0.06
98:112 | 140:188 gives 0.2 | 0.1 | 0.24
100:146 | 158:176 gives 0.3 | 0.3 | 0.21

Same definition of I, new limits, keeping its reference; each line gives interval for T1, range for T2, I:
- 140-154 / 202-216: 0.4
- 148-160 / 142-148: 0.2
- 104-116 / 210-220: 0.5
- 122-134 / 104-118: 0.2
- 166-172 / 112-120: -0.1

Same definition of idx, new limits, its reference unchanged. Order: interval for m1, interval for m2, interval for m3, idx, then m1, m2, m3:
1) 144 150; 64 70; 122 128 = -0.37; -0.17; -0.01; -0.20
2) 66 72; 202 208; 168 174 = -0.19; 0.00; 0.04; -0.19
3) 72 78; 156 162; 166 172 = -0.35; 0.00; -0.18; -0.17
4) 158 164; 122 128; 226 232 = 0.44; -0.16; -0.20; 0.64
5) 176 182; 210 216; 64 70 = -0.26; -0.25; -0.04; -0.01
